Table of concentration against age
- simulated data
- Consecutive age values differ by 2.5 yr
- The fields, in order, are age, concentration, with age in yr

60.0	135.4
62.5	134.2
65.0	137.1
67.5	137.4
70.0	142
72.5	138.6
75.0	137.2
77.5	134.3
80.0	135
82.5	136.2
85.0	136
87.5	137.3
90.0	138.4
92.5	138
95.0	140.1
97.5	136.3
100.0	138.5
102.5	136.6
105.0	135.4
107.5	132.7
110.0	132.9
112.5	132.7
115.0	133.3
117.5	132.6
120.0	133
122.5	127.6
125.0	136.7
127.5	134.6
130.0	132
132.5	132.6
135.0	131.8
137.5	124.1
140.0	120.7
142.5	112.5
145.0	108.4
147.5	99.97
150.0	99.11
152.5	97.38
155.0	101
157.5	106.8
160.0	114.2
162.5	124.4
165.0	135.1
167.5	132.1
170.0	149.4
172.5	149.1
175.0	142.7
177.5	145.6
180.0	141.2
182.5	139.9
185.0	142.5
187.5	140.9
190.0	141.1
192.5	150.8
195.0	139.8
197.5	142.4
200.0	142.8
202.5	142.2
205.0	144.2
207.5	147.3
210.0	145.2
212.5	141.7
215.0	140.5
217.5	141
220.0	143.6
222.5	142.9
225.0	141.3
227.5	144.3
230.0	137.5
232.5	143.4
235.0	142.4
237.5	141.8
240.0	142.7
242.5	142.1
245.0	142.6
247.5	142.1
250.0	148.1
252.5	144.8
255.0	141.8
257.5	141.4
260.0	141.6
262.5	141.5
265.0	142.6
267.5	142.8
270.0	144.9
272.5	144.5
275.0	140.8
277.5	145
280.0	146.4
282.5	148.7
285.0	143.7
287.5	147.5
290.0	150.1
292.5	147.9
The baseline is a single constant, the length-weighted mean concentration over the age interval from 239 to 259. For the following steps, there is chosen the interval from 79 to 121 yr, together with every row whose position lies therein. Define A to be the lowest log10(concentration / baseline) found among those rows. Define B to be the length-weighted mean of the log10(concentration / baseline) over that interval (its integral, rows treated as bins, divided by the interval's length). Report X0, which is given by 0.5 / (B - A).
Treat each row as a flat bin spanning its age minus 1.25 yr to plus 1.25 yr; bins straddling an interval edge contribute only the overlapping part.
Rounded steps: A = -0.03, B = -0.024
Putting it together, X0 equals 52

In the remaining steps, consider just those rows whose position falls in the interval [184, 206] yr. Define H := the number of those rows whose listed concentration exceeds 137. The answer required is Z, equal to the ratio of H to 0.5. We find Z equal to 18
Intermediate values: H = 9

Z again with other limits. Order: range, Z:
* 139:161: 0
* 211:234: 18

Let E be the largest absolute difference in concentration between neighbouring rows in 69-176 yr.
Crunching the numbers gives 17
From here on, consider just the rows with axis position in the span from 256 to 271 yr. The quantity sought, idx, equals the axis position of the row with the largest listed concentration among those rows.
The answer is 270.0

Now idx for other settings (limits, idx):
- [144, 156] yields 145.0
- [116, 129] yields 125.0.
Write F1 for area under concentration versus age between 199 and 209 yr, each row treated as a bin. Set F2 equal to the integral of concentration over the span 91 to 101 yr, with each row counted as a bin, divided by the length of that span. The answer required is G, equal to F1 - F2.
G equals 1304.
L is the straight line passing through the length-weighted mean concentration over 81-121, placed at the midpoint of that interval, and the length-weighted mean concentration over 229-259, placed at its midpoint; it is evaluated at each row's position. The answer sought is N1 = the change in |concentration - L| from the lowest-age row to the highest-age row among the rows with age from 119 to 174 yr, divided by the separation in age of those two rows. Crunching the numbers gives 0.12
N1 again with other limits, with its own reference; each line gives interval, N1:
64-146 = 0.33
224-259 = 0.05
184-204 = -0.07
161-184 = -0.70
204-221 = -0.09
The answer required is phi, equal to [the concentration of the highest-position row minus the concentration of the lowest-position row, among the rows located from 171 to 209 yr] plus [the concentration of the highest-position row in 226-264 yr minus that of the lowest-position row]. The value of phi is -5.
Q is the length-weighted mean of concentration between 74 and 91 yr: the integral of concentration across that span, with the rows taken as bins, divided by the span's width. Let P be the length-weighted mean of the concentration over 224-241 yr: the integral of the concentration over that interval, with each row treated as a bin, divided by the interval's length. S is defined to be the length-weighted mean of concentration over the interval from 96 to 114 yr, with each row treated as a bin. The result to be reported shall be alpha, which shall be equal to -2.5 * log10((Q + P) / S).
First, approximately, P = 141.9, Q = 136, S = 135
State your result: -0.78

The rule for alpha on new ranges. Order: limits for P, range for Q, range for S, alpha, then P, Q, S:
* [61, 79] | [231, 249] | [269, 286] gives -0.71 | 137.2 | 142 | 145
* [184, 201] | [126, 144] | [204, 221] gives -0.69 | 142.9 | 127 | 143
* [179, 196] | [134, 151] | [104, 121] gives -0.71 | 142.4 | 114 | 133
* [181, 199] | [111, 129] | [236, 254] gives -0.71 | 142.5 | 133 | 143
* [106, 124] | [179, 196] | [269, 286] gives -0.69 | 132.2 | 142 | 145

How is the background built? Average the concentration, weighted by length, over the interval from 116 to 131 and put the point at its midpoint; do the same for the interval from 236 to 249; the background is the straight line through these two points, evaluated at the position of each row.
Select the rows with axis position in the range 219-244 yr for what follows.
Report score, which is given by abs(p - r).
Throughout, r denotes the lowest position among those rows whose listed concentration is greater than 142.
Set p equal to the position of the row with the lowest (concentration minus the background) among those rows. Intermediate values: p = 230.0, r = 220.0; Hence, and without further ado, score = 10.0 yr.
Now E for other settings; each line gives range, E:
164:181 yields 17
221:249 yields 7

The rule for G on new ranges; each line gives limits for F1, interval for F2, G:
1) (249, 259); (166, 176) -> 1295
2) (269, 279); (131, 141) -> 1311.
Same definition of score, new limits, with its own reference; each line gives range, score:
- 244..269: 17.5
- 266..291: 7.5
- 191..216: 22.5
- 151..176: 17.5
